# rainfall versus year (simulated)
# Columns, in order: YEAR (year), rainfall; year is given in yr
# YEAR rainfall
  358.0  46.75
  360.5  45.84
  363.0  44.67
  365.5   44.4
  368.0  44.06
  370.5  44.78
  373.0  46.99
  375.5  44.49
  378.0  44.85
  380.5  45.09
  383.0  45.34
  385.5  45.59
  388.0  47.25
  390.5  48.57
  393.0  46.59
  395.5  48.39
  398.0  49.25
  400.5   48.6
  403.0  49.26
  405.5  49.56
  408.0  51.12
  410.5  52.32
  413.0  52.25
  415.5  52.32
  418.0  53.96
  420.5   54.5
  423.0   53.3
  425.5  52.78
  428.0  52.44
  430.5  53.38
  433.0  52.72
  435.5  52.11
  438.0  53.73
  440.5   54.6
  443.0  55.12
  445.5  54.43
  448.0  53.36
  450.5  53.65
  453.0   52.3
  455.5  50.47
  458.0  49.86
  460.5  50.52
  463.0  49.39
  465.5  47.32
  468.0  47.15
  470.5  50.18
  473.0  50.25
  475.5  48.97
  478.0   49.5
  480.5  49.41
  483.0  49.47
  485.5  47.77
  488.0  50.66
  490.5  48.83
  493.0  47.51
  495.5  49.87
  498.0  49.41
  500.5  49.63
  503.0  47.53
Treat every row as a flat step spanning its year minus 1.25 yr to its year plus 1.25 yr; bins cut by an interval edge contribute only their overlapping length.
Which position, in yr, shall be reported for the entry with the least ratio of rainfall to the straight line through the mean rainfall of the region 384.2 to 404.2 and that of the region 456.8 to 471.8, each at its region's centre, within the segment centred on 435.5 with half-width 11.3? 435.5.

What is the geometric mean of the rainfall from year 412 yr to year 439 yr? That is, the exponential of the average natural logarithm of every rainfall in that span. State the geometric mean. 53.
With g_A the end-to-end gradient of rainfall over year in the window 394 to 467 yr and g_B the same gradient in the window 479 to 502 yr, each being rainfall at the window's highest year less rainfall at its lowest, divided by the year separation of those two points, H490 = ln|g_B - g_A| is -3.64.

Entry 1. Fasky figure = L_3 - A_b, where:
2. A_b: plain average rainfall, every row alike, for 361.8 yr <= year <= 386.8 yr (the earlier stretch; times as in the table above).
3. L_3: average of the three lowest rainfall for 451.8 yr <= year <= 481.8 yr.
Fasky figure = 2.8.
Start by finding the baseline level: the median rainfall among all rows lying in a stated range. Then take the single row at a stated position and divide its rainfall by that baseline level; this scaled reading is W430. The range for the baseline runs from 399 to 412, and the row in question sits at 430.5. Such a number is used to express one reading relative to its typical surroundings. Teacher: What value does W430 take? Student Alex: 1.08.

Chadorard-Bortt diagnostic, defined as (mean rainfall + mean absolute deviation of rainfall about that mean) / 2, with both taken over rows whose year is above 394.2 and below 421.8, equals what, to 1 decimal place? 26.4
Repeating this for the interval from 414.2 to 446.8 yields 27.2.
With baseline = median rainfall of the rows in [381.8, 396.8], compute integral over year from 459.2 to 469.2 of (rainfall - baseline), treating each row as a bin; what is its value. 17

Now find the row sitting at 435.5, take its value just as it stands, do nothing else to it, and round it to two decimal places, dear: 52.11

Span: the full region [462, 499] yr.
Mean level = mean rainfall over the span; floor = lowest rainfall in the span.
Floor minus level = -1.9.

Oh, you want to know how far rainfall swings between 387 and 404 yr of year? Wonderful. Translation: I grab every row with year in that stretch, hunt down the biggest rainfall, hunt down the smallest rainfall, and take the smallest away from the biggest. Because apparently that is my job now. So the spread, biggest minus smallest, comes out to 3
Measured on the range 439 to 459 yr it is 5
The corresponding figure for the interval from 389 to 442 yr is 8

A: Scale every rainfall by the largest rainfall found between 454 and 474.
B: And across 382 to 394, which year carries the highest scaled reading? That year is 390.5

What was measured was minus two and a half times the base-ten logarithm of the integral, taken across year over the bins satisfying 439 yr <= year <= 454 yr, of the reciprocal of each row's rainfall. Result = 1.4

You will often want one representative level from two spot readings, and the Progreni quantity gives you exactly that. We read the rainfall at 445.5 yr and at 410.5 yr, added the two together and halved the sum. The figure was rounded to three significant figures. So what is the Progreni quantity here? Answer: 53.4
